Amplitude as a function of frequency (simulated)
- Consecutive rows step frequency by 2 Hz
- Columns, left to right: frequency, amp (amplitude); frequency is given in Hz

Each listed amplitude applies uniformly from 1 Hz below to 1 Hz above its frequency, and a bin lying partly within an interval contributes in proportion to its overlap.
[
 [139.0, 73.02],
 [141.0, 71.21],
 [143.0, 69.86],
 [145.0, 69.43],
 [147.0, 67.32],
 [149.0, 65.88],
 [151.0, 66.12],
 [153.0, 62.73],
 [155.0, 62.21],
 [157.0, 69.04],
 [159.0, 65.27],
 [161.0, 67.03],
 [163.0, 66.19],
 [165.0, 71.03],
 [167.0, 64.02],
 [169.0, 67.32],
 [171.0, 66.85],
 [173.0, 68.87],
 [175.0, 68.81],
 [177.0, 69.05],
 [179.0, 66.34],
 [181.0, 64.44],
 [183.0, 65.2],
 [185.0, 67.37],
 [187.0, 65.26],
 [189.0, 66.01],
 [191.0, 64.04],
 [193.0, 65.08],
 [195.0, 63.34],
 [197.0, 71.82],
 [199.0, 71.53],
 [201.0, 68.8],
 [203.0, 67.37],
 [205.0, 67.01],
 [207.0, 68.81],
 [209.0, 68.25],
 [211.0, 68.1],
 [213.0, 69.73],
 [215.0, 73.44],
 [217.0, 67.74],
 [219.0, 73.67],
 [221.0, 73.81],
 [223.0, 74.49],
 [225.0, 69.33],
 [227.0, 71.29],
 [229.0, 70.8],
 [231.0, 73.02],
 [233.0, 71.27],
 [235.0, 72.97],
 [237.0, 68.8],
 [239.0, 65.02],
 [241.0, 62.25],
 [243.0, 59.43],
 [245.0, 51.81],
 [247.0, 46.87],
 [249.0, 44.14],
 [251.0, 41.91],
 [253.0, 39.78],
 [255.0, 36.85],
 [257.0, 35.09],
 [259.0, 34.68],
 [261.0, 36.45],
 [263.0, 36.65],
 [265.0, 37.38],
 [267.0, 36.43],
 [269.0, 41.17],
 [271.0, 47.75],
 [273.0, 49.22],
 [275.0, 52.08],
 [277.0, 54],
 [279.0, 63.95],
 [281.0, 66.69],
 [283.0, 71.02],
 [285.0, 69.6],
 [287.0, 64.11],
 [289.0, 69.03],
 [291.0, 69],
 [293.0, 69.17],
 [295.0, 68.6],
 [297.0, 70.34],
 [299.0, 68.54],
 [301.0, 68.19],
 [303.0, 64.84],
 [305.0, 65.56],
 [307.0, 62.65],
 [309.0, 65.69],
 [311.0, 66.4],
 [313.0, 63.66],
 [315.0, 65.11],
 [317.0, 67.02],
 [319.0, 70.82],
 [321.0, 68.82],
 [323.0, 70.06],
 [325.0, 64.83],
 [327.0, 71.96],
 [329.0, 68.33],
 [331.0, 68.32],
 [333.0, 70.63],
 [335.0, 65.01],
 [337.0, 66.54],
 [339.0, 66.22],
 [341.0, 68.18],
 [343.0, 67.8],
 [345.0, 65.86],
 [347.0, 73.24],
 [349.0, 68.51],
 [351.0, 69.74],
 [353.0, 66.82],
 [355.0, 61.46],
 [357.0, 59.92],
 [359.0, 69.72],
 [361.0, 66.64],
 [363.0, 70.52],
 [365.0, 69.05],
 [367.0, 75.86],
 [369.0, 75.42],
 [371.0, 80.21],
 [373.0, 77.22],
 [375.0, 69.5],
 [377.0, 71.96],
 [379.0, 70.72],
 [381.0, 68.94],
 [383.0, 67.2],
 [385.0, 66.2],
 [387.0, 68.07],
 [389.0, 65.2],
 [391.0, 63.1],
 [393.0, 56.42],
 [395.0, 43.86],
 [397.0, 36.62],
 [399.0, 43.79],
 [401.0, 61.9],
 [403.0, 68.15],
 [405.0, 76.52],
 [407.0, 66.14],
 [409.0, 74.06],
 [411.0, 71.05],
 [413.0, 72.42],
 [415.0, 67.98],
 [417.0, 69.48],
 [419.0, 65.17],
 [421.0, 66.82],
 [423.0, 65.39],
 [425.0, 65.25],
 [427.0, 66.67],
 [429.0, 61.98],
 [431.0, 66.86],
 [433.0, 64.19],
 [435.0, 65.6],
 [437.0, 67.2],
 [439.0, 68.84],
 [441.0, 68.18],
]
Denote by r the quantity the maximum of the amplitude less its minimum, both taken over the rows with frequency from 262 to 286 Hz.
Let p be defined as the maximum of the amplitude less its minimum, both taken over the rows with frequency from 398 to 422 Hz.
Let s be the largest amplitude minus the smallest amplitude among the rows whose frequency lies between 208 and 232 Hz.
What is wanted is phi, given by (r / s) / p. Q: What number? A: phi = 0.157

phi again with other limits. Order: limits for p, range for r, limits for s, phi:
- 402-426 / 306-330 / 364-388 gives 0.059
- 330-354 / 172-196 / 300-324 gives 0.085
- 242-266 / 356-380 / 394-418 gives 0.021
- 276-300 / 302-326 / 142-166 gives 0.054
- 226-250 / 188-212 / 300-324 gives 0.036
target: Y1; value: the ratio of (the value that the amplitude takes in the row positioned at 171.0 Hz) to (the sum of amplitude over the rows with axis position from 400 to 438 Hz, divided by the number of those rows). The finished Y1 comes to 0.99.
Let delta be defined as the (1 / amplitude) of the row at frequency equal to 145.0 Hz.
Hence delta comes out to 0.0144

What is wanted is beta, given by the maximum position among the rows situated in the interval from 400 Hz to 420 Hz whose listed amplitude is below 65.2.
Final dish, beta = 419.0 Hz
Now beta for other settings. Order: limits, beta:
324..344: 335.0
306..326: 325.0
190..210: 195.0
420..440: 433.0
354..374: 357.0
